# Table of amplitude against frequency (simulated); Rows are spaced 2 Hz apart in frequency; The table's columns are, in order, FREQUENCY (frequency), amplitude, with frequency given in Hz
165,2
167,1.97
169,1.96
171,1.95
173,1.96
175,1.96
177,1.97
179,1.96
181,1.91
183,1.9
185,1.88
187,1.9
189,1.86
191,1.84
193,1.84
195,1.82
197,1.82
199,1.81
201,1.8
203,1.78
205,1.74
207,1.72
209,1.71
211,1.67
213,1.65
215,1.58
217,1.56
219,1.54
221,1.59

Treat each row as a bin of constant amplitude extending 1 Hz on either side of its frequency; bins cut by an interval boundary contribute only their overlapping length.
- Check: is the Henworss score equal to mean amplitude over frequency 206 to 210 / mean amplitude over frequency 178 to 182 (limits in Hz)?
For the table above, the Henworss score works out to 0.89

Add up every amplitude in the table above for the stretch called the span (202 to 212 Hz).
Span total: 8.6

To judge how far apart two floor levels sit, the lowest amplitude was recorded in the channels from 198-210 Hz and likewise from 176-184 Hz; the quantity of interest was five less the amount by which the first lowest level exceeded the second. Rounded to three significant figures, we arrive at 5.19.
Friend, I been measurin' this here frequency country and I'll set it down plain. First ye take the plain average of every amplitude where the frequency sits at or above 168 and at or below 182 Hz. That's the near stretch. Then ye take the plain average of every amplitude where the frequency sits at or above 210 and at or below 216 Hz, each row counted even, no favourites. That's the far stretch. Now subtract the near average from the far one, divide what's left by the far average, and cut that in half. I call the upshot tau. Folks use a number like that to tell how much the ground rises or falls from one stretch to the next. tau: -0.10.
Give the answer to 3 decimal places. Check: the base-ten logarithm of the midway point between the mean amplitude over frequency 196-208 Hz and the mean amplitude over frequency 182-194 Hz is 0.261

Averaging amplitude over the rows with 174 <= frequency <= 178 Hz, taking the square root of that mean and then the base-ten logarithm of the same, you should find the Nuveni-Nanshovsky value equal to 0.147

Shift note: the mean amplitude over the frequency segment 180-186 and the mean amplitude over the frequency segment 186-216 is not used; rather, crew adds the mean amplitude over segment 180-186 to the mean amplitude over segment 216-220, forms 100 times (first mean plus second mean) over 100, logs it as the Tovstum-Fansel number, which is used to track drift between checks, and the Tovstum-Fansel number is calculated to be 3.45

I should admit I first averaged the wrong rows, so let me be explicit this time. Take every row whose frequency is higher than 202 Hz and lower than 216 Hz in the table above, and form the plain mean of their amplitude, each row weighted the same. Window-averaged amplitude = 1.69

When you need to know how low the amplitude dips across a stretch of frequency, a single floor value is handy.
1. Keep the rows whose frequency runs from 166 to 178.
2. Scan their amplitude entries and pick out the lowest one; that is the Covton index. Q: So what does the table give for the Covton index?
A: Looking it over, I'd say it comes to 1.95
